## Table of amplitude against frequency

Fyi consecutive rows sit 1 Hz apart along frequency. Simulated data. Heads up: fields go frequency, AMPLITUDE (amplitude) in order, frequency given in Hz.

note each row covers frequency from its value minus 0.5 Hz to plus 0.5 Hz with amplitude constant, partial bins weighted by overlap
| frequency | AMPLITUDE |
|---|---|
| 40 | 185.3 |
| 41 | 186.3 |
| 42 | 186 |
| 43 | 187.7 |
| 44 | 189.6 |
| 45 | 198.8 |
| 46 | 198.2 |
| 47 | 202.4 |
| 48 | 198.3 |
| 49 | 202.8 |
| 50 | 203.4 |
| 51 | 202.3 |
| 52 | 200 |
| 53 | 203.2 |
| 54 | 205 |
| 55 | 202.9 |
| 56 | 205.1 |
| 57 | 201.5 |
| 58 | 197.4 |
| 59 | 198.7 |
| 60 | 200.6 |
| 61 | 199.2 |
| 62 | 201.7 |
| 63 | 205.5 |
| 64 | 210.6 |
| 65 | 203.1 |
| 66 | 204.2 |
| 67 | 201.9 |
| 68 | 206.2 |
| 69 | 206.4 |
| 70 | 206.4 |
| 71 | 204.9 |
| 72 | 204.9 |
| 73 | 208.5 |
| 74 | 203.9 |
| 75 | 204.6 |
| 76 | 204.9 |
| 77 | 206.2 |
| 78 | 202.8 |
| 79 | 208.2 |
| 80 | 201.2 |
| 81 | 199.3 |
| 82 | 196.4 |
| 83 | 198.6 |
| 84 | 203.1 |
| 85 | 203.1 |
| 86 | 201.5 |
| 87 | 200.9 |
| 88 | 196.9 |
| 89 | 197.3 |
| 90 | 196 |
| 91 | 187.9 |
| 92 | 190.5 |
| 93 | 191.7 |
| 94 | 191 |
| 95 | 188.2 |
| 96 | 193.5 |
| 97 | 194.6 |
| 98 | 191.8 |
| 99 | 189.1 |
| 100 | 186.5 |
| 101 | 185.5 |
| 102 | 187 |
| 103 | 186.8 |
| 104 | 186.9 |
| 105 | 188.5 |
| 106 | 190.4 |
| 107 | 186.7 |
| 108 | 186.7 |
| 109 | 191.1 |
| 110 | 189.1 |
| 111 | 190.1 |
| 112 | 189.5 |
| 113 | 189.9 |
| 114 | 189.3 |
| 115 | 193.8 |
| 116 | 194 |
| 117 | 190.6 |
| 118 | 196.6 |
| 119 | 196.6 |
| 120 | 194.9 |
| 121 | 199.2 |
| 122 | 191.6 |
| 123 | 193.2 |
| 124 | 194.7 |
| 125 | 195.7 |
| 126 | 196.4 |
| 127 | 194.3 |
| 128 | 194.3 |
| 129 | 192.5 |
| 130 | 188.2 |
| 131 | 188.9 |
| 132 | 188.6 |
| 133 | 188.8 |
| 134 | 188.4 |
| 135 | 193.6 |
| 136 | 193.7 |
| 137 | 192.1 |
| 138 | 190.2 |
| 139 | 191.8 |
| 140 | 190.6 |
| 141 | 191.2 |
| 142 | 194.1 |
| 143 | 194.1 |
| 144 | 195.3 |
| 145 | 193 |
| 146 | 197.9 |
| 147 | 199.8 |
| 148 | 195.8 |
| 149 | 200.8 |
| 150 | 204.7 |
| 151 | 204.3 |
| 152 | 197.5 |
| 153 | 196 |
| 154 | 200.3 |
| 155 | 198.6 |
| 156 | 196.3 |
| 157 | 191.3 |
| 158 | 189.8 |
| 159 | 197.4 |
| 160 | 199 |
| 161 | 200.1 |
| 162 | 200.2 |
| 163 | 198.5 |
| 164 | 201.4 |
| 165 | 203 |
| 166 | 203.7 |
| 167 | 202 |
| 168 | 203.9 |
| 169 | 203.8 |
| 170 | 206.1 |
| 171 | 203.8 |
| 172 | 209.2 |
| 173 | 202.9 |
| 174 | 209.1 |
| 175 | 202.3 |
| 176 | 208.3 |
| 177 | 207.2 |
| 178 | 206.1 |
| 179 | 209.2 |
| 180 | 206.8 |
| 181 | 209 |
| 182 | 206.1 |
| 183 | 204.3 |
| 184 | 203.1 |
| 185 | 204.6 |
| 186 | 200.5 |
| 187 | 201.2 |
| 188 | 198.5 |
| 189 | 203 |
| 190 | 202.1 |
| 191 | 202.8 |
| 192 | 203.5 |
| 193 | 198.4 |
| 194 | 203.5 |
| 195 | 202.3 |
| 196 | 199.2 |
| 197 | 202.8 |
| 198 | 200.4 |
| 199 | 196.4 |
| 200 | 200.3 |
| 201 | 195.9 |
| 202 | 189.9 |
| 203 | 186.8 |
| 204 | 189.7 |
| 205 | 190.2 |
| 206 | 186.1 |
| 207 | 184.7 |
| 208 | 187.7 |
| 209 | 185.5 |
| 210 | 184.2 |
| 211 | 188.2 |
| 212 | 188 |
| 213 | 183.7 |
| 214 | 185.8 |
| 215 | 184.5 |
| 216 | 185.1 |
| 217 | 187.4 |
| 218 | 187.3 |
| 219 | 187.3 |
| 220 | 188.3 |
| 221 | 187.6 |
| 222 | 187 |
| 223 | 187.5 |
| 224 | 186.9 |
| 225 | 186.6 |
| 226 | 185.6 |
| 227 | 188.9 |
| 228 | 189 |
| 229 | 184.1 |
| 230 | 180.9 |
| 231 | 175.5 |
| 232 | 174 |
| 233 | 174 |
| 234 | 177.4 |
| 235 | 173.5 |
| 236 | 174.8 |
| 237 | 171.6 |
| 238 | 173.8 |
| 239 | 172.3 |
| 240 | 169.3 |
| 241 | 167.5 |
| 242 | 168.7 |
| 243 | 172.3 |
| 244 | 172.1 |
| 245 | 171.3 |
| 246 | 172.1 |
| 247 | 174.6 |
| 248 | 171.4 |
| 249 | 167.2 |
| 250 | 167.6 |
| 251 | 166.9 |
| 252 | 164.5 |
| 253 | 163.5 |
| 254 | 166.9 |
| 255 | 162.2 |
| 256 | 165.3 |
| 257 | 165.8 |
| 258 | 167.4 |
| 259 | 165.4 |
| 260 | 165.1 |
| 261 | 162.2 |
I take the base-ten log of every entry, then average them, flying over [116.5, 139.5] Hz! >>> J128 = 2.29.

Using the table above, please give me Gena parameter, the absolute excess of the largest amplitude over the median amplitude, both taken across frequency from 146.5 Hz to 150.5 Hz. 4.4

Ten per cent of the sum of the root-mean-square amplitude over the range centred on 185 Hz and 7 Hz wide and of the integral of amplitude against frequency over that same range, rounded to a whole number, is 162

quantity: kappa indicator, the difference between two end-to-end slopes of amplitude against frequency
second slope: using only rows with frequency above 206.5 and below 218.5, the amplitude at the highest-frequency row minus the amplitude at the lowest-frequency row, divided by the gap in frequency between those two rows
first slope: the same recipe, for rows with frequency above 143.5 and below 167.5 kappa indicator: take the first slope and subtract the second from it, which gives 0.1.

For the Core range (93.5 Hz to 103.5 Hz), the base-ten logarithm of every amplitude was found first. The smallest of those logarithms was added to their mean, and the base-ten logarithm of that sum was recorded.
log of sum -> 0.658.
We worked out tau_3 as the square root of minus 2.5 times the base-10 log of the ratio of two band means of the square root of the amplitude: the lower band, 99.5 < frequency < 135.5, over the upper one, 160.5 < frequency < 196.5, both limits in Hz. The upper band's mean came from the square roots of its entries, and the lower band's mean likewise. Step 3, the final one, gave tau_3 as 0.19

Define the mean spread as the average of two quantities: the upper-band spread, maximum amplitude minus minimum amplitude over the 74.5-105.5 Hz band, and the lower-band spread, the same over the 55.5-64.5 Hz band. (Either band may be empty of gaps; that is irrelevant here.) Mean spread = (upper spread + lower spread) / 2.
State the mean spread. 18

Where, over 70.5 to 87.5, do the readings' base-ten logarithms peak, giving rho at 73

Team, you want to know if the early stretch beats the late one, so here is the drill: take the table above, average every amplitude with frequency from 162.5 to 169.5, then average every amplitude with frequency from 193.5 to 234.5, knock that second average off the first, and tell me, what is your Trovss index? 14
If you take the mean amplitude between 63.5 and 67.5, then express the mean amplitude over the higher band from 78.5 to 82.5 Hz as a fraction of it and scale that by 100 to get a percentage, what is 98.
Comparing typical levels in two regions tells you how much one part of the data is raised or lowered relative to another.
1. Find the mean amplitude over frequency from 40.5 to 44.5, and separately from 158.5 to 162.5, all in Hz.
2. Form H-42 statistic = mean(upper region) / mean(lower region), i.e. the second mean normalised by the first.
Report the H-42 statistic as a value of 1.06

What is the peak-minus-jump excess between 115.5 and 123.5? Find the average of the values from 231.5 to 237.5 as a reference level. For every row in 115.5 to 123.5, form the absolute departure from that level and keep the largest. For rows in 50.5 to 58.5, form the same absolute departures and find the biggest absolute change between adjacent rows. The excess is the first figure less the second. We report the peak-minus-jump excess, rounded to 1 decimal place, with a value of 20.9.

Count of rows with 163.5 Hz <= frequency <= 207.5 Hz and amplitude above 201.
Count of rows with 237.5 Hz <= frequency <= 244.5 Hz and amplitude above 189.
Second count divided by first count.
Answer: 0.0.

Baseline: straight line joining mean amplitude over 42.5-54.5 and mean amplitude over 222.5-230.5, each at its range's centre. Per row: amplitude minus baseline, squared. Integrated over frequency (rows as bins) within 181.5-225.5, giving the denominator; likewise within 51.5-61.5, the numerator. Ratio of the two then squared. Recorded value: 0.00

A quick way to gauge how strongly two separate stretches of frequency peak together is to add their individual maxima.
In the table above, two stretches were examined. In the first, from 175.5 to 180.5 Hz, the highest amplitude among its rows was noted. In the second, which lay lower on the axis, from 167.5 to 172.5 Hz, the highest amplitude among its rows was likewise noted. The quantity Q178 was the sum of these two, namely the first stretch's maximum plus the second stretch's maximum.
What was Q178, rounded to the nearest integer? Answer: 418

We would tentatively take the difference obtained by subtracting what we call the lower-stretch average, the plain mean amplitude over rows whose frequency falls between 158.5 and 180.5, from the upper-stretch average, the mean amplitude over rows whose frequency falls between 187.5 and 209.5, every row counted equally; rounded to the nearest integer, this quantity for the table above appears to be -8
